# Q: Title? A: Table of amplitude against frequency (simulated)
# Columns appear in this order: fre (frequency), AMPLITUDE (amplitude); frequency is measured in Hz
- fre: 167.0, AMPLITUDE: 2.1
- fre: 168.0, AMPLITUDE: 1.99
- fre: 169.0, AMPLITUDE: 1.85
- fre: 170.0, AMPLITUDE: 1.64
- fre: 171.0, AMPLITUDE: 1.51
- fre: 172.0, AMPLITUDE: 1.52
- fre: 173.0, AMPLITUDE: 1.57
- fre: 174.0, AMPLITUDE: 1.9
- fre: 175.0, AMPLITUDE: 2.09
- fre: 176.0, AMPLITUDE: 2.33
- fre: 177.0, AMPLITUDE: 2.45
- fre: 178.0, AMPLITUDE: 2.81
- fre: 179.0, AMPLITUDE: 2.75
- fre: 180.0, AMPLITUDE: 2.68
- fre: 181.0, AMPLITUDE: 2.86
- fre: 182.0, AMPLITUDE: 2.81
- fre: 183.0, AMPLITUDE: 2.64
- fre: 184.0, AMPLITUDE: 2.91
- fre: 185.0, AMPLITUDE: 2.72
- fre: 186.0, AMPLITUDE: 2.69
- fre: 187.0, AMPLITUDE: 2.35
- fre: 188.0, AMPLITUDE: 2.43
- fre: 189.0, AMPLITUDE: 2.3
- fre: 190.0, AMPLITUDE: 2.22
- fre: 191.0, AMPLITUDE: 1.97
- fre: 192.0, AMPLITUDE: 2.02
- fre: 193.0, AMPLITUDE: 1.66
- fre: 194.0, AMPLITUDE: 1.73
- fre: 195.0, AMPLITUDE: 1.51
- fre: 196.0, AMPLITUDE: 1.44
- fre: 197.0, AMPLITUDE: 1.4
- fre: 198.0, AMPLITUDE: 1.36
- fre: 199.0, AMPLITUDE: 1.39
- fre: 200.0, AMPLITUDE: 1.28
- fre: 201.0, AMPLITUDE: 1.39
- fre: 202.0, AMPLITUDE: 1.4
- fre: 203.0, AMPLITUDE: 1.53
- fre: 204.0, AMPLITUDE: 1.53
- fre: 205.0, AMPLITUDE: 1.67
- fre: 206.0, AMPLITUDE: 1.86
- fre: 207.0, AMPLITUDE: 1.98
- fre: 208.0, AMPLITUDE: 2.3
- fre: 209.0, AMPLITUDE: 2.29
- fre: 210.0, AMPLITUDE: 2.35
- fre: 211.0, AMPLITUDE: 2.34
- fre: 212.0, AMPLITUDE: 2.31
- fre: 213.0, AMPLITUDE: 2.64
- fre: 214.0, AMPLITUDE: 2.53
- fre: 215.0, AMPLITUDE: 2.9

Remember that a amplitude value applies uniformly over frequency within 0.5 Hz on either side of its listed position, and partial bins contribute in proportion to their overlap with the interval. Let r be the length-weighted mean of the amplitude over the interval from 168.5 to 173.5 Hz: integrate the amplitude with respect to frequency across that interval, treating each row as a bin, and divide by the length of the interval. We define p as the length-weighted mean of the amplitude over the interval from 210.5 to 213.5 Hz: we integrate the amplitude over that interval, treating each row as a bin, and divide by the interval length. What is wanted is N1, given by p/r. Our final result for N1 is 1.50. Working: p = 2.4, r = 1.6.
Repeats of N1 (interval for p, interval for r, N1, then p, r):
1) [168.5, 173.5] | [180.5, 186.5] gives 0.58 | 1.6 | 2.8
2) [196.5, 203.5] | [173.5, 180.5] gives 0.57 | 1.4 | 2.4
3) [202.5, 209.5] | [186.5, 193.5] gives 0.88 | 1.9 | 2.1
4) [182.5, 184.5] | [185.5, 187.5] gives 1.10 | 2.8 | 2.5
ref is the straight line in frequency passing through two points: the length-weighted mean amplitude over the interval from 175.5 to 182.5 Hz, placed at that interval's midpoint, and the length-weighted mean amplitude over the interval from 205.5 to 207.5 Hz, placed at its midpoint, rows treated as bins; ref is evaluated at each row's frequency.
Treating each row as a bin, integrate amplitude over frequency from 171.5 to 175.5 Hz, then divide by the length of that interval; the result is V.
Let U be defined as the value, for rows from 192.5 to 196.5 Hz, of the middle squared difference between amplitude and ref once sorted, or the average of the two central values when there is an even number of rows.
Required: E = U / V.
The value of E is 0.26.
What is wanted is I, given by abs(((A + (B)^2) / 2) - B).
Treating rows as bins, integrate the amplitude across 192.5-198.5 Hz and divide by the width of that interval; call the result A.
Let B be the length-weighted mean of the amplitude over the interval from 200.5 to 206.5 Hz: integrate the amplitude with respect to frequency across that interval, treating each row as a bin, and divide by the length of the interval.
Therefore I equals 0.42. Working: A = 1.5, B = 1.6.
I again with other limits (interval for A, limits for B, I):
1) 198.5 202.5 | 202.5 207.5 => 0.44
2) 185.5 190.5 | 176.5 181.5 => 2.16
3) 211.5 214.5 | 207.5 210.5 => 1.61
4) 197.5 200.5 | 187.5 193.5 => 0.78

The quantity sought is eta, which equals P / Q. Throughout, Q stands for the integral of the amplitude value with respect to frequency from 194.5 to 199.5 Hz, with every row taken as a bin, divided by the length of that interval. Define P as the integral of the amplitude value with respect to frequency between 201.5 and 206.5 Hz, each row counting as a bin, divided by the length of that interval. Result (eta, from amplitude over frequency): 1.1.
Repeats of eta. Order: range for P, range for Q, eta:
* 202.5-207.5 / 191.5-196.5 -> 1.0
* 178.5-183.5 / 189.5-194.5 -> 1.4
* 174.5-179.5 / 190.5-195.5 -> 1.4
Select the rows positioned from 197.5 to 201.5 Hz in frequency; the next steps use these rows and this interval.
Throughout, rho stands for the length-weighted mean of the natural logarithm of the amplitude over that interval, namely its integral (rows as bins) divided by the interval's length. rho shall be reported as 0.3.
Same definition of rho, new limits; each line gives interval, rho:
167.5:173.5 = 0.5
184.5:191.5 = 0.9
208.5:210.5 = 0.8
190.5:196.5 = 0.5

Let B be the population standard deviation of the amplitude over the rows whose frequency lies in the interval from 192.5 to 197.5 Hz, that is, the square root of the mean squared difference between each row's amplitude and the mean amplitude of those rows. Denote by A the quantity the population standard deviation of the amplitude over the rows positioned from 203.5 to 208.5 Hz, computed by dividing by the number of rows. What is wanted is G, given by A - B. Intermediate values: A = 0.27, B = 0.127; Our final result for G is 0.14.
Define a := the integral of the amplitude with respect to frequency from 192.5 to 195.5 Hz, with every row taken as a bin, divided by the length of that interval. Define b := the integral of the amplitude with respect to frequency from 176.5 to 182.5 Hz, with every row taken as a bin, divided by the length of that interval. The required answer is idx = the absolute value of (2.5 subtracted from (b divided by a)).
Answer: 0.83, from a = 1.6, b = 2.7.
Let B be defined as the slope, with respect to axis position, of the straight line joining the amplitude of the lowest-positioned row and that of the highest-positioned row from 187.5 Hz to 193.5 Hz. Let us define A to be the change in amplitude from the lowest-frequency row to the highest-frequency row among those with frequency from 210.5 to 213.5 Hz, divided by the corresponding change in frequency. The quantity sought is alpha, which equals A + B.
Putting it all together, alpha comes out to 0.00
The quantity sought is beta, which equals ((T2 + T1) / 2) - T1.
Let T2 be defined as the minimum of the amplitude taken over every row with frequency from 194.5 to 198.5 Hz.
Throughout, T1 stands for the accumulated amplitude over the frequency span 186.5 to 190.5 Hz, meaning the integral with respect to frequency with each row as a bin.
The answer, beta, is -3.97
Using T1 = 9.3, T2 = 1.36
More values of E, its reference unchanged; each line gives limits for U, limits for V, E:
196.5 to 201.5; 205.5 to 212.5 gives 0.28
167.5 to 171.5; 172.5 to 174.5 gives 0.81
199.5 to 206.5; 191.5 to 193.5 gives 0.13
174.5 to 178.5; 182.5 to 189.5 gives 0.05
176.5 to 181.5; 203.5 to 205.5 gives 0.01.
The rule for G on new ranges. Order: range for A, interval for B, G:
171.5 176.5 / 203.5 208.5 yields 0.04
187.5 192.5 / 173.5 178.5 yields -0.14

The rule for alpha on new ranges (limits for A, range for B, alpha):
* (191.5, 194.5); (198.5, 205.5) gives -0.10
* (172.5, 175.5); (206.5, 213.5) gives 0.37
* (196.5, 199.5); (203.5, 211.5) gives 0.11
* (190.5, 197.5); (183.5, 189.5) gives -0.22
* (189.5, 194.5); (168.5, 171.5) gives -0.29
